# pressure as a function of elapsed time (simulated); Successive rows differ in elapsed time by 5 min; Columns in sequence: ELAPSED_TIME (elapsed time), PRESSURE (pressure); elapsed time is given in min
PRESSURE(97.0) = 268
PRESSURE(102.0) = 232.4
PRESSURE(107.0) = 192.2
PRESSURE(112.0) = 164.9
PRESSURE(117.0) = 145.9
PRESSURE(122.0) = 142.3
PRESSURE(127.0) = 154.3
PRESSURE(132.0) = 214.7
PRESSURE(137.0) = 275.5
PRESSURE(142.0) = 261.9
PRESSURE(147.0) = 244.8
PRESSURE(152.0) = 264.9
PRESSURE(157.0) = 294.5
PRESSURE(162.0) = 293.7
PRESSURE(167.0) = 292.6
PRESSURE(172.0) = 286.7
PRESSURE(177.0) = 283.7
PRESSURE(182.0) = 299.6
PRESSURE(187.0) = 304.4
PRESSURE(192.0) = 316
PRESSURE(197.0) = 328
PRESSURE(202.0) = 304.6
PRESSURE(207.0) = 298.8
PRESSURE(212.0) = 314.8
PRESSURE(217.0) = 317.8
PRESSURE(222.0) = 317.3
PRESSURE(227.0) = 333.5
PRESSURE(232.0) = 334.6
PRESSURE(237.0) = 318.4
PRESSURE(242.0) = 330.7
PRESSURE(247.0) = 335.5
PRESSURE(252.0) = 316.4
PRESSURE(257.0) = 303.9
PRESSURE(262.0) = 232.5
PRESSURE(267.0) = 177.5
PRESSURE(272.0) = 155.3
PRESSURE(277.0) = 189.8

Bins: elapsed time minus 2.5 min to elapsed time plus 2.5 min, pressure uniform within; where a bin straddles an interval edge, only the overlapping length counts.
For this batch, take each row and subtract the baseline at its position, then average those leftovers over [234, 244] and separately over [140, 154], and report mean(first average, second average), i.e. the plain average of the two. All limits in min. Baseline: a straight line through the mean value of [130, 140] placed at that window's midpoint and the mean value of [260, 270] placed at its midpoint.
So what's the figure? 64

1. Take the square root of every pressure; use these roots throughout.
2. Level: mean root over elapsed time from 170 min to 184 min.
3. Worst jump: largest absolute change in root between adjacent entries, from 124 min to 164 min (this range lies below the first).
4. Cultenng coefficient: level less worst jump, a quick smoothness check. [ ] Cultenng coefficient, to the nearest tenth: 14.8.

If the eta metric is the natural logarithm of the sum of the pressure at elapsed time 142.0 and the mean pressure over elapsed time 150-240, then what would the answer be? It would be 6.34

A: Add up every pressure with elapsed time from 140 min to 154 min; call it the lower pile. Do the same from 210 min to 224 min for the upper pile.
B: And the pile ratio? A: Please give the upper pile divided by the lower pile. 1.23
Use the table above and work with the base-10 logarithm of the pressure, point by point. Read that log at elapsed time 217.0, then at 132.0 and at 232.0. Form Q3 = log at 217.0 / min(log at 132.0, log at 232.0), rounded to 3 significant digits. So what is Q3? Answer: 1.07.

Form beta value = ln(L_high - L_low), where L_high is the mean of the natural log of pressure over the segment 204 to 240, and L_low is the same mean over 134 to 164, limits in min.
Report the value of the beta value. -1.8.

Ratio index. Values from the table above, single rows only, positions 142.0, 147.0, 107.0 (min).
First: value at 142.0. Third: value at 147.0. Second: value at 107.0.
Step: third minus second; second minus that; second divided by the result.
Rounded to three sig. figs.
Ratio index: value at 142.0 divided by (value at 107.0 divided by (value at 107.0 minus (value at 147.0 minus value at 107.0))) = 190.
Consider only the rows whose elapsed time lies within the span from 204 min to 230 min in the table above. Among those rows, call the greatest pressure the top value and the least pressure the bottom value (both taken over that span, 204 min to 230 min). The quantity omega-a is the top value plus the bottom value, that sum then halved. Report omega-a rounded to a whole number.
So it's 316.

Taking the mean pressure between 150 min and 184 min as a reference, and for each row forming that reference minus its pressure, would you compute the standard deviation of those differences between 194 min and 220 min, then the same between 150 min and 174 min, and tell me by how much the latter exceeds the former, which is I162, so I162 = 1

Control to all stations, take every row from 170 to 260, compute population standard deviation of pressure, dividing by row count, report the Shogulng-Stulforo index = 15.2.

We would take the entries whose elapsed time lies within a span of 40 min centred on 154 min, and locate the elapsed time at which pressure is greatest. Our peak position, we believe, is 157.0 min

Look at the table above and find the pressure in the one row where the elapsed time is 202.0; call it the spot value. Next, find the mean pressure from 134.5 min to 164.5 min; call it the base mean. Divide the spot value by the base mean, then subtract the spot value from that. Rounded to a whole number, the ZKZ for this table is -303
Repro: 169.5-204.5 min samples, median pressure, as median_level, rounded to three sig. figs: 304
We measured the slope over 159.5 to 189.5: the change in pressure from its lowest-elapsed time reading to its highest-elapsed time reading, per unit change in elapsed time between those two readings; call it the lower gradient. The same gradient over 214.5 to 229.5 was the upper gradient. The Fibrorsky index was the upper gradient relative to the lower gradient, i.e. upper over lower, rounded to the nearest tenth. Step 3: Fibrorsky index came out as 3.7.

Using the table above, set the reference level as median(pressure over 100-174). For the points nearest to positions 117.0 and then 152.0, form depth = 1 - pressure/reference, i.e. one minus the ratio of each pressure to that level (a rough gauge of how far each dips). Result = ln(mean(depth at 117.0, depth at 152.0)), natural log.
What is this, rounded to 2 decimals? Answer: -1.83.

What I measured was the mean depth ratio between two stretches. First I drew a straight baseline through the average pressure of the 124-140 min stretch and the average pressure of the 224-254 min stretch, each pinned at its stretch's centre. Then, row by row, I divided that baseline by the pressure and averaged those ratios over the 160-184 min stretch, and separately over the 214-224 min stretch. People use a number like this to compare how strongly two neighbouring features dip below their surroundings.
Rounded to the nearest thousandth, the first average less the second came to -0.084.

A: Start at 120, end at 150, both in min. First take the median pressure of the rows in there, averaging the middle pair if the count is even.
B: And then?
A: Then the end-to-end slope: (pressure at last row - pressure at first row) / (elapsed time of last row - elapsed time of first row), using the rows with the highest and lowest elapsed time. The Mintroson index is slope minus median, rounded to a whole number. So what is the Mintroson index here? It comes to -226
